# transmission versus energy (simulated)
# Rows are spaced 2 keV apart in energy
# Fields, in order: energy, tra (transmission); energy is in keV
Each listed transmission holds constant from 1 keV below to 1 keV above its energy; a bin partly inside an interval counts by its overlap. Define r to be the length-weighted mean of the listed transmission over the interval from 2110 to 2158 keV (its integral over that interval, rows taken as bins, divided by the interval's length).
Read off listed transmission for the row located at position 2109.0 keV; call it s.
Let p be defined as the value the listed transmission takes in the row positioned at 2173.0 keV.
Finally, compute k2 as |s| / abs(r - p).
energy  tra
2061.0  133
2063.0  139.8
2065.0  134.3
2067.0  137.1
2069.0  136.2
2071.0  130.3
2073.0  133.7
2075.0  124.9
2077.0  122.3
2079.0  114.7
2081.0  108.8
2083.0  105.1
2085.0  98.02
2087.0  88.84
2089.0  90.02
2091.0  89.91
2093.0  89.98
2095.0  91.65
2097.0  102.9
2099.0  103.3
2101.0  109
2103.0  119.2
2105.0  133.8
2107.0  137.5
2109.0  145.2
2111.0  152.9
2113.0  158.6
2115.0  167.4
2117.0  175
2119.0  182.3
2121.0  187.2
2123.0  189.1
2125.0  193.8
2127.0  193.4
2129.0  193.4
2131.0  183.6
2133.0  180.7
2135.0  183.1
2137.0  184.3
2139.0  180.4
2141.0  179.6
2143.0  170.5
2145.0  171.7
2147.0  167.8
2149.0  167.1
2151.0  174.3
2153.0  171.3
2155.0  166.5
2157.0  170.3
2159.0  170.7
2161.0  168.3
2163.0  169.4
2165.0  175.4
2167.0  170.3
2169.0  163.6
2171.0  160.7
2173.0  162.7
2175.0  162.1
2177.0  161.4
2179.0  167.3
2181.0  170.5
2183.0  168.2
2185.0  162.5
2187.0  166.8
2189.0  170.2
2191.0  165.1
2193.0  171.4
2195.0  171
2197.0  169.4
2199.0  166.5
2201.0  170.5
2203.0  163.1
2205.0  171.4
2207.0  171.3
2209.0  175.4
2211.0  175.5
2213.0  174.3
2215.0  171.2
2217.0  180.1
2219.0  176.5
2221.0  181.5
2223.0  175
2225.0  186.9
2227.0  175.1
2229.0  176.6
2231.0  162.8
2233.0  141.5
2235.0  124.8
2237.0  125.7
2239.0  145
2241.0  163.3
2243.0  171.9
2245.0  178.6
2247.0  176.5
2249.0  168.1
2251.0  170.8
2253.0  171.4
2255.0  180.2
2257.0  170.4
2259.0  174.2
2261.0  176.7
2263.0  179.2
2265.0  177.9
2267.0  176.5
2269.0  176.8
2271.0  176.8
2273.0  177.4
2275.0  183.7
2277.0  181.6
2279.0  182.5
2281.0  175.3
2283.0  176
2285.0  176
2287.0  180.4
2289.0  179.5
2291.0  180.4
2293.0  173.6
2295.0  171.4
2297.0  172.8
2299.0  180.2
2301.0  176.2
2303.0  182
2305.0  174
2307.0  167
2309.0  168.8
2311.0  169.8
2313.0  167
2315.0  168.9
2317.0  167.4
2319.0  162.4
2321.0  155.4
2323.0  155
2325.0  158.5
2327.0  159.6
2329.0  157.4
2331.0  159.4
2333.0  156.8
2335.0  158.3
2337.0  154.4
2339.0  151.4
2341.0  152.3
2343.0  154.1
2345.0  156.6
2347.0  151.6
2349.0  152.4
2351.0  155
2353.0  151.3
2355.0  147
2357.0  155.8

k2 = 10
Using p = 162.7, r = 177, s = 145.2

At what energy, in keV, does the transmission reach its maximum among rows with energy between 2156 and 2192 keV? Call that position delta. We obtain 2165.0 keV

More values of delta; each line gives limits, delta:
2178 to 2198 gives 2193.0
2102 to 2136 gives 2125.0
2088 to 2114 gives 2113.0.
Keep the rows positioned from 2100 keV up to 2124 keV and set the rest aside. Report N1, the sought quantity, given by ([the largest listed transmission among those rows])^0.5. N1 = 13.8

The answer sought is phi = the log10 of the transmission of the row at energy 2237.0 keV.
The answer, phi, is 2.10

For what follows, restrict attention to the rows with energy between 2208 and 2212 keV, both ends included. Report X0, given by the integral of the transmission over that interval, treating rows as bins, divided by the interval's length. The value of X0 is 175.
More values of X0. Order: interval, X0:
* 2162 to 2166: 172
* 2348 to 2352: 154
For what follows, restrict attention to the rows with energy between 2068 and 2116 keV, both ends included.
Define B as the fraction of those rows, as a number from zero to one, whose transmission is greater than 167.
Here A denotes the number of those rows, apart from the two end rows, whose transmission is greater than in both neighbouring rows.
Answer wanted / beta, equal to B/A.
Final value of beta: 0.02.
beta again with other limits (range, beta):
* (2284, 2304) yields 0.33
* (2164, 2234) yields 0.06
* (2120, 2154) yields 0.25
